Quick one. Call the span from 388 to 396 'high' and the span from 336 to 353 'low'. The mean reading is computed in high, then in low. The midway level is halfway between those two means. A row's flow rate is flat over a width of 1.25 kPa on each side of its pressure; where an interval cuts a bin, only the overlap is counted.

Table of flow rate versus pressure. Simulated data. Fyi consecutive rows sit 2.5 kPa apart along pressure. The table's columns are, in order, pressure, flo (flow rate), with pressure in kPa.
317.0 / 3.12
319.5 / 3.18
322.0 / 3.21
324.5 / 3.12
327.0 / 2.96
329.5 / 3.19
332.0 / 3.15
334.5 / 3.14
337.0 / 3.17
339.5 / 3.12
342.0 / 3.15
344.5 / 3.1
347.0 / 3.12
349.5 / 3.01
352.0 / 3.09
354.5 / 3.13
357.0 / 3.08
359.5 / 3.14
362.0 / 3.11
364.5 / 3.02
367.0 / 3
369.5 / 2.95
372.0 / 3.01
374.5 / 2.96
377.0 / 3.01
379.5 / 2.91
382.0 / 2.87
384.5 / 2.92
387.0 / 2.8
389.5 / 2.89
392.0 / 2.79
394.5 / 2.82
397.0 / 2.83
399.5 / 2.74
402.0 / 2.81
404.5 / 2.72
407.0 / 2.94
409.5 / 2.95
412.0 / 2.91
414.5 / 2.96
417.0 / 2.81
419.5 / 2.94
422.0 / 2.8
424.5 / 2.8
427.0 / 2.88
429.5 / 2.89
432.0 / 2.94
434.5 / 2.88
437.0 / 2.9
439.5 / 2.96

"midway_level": 2.97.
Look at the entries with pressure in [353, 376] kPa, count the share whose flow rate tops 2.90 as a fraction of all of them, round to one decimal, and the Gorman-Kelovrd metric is 1.0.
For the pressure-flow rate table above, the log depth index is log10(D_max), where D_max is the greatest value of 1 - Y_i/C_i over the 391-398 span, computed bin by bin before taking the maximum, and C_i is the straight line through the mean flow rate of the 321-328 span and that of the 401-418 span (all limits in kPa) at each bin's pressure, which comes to -1.4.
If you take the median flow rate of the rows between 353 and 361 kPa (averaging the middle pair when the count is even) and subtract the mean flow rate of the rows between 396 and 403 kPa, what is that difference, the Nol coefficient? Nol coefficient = 0.34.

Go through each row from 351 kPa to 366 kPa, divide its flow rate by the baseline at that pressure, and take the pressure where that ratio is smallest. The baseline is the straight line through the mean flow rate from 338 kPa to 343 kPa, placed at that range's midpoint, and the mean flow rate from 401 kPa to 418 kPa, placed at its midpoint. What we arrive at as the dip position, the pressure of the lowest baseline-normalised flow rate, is 364.5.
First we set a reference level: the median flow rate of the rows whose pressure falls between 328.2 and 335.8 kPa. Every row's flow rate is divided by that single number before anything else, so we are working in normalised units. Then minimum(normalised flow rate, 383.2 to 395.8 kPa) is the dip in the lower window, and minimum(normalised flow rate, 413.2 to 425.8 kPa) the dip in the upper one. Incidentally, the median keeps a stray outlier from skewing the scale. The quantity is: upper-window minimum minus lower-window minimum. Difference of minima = 0.00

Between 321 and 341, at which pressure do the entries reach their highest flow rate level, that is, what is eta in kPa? 322.0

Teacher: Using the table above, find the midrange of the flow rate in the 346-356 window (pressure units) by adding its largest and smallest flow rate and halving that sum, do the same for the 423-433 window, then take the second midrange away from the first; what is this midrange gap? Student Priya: 0.20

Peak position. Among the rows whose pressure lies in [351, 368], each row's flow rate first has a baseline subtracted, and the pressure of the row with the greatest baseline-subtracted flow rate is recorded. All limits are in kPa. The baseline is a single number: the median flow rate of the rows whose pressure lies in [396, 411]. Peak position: 359.5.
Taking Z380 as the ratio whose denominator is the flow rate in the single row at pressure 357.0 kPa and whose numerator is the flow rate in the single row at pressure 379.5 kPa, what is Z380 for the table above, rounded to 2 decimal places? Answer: 0.94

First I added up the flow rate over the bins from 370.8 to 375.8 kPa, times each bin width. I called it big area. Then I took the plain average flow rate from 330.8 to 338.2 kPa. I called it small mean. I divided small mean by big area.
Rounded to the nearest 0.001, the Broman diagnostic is 0.211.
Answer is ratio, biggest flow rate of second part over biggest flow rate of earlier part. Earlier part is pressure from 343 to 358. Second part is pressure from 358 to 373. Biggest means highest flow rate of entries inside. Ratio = 1.00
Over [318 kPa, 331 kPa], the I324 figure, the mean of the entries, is 3.13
